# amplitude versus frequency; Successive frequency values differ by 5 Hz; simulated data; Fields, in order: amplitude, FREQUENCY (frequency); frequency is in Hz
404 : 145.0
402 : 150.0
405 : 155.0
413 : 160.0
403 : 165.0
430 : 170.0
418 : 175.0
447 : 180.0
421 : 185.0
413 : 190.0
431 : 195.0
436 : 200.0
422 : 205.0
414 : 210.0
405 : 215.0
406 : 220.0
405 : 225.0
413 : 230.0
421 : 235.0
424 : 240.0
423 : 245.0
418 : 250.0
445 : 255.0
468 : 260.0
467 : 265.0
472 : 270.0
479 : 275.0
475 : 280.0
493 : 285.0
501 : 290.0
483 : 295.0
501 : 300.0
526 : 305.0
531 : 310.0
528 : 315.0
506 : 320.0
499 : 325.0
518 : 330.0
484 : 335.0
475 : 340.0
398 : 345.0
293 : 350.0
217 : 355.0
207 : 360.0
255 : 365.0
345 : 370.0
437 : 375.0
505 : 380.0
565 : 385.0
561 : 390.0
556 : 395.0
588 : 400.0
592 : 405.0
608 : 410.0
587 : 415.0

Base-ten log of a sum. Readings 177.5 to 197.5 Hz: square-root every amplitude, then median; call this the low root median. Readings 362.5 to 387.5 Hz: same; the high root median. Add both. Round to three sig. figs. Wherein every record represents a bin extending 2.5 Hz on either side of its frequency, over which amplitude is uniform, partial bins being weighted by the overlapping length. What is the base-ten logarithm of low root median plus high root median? 1.62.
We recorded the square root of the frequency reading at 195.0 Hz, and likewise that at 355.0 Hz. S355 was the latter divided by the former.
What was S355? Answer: 0.71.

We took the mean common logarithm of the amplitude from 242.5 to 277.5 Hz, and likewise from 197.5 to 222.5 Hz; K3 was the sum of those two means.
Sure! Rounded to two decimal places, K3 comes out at 5.28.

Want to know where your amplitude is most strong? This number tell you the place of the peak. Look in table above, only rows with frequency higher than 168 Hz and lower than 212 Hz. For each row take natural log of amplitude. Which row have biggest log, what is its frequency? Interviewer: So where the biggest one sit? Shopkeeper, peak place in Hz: 180.0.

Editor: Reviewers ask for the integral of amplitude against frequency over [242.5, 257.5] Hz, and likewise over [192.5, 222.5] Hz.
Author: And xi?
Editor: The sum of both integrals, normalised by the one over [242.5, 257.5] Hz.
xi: 3.0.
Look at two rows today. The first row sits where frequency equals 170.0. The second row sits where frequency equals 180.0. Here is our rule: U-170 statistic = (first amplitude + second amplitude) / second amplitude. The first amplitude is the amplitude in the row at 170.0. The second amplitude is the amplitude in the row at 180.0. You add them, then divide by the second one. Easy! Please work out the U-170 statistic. 1.96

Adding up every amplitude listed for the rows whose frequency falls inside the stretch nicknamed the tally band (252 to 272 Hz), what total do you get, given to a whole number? 1852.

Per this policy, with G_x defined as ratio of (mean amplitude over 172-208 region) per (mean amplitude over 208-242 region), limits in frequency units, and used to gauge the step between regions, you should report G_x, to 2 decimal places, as 1.03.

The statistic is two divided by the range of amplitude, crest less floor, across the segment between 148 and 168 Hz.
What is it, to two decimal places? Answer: 0.18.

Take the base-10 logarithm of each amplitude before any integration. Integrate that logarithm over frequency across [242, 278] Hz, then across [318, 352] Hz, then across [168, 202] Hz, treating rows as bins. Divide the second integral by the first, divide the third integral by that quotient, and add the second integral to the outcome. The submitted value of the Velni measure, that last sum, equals 185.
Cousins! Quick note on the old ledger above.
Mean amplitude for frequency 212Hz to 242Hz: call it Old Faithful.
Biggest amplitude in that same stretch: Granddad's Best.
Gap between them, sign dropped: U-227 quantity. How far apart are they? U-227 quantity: 12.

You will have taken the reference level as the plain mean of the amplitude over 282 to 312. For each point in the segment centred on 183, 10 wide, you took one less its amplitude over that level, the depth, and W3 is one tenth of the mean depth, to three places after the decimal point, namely 0.014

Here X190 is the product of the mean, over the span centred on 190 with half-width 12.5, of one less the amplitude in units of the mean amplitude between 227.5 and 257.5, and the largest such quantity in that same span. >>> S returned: 0.000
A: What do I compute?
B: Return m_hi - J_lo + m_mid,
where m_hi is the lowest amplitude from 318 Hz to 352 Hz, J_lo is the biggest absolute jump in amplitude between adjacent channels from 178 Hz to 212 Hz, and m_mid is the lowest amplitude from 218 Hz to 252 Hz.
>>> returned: 672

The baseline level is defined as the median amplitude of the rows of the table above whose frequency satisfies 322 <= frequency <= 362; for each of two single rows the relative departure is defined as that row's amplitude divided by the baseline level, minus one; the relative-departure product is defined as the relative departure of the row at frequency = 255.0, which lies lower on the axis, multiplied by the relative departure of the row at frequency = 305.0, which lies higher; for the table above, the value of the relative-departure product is 0.00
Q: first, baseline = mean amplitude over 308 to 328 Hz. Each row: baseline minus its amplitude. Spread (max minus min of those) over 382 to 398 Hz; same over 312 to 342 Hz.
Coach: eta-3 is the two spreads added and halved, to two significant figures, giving 31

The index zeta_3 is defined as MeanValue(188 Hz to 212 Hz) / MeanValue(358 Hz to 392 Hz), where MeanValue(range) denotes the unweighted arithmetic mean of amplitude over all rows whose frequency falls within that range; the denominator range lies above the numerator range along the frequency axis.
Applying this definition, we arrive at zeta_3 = 1.03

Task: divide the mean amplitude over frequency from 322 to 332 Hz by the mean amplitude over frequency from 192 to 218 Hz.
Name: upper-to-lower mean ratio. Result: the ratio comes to 1.21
